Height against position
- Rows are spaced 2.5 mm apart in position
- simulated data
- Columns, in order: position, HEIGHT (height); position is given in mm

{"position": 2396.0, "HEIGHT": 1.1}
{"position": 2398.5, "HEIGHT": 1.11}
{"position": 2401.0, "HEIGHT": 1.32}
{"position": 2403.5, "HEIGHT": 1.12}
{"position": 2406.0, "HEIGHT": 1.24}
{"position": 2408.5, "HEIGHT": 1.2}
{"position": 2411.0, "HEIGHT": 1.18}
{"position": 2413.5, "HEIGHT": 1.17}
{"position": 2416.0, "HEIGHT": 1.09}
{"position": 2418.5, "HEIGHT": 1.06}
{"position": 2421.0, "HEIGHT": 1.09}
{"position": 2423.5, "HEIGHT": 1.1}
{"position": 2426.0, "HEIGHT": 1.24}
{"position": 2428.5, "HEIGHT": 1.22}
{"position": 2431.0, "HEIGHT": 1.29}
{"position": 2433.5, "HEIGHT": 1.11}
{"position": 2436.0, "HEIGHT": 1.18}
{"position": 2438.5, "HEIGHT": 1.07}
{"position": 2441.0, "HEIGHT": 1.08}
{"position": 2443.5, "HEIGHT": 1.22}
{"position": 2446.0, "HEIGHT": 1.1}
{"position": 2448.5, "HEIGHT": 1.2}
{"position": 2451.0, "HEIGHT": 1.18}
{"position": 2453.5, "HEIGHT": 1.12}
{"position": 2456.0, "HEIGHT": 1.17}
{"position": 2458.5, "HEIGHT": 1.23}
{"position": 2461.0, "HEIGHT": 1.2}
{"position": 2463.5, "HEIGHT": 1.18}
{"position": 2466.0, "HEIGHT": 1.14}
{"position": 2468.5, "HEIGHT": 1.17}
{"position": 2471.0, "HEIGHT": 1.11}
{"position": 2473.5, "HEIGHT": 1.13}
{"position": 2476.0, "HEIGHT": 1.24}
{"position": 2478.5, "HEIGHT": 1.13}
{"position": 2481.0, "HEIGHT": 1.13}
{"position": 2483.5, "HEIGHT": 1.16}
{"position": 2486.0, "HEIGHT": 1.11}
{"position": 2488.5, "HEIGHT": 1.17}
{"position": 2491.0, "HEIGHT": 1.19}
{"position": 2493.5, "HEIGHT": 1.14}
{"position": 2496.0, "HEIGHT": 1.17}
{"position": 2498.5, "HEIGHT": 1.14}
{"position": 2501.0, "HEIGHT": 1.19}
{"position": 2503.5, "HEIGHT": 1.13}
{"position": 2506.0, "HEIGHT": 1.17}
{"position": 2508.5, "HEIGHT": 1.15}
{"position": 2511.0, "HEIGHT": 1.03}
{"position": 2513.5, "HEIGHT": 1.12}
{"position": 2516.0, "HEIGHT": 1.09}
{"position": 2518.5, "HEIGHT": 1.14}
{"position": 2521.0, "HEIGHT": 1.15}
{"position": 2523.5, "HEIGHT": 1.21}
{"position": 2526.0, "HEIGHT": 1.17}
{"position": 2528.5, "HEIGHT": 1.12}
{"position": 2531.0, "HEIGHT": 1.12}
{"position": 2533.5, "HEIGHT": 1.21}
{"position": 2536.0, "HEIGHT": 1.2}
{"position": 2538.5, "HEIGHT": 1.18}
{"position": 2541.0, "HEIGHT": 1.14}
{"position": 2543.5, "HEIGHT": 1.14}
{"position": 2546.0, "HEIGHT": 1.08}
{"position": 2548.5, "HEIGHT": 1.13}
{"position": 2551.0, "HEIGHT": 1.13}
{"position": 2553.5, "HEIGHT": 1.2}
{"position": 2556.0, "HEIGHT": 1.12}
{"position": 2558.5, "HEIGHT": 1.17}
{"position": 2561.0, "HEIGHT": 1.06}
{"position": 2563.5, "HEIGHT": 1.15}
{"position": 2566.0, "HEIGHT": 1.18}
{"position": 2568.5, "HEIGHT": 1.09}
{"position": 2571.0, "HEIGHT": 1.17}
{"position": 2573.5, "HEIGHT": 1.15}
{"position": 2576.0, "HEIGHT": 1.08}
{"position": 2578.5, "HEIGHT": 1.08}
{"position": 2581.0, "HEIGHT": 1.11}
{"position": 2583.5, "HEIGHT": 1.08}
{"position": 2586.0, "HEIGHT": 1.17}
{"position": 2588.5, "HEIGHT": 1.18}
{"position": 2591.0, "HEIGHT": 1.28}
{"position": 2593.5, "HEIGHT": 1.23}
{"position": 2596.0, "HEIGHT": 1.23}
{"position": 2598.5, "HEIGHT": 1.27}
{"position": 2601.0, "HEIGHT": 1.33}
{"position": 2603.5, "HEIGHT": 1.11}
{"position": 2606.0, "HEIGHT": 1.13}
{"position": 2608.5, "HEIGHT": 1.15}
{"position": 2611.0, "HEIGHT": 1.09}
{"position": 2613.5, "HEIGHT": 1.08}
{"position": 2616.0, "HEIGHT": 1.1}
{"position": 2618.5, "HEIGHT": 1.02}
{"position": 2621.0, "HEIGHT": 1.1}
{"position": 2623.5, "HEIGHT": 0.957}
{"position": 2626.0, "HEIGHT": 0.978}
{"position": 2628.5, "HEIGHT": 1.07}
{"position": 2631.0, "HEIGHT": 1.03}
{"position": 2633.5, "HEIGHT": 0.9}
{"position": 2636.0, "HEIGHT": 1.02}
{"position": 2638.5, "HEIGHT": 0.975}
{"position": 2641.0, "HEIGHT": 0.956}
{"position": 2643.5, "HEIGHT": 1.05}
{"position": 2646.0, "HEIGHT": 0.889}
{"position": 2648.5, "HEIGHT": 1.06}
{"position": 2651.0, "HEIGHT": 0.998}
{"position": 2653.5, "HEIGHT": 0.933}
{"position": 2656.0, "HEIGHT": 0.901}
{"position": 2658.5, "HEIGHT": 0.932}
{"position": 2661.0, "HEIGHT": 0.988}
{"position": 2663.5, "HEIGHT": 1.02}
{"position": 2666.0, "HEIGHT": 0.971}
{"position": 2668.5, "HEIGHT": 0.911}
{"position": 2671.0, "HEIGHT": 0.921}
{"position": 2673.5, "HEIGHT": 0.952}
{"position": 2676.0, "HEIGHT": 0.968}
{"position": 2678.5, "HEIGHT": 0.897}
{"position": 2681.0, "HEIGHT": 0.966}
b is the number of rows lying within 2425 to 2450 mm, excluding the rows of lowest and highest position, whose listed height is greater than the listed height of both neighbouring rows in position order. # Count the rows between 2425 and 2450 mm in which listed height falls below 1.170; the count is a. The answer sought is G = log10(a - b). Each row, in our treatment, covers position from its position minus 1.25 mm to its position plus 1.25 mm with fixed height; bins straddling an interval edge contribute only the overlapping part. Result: 0.0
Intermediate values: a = 4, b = 3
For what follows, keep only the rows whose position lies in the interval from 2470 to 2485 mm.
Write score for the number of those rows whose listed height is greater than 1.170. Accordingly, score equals 1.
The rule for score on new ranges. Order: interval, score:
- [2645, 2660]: 0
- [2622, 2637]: 0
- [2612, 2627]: 0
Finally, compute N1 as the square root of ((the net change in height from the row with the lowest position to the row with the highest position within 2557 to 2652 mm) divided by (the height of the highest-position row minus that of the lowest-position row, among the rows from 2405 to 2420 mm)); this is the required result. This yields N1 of 1.0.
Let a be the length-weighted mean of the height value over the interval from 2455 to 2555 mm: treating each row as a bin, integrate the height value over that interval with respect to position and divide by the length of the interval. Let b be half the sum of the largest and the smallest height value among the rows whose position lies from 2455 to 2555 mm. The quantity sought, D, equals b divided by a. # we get 0.98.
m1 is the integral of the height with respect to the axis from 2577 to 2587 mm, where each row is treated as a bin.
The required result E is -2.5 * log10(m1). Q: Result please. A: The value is -2.61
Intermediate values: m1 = 11.1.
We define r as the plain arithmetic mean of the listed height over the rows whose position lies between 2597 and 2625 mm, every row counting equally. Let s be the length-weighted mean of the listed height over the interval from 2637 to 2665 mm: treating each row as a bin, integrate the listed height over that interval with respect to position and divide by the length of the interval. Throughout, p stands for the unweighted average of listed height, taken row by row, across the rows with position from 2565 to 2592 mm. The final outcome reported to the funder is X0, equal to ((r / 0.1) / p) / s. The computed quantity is 10.1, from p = 1.14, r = 1.12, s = 0.97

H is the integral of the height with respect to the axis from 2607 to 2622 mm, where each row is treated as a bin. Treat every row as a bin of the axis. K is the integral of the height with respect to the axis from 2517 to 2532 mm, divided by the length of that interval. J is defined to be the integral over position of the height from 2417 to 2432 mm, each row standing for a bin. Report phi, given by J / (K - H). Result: -1.15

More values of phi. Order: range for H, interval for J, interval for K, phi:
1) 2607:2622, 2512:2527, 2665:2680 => -1.11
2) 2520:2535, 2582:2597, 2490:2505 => -1.10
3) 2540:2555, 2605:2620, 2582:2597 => -1.04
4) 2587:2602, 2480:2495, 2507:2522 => -0.98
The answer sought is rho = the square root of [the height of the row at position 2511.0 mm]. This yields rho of 1.01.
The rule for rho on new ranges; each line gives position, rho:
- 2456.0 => 1.08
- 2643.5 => 1.02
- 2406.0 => 1.11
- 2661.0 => 0.99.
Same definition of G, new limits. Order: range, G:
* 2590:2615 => 0.5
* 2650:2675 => 1.0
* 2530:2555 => 0.7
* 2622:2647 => 0.8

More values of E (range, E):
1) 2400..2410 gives -2.71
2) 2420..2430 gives -2.67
